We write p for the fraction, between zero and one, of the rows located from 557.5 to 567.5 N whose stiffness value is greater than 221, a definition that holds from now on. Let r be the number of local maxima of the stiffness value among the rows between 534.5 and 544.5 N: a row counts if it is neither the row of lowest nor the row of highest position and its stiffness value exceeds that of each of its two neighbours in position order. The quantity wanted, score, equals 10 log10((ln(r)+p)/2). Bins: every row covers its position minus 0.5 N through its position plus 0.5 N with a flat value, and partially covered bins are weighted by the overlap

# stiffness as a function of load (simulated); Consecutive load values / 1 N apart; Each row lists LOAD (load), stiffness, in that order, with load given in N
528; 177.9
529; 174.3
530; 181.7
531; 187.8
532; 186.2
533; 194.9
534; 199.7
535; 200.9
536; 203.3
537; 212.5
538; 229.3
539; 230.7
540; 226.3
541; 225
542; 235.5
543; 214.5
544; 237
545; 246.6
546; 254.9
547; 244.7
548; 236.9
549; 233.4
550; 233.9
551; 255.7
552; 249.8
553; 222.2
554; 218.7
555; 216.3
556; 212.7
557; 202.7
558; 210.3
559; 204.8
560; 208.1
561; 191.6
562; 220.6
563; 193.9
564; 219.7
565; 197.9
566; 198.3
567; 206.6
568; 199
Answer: -4.6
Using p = 0.0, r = 2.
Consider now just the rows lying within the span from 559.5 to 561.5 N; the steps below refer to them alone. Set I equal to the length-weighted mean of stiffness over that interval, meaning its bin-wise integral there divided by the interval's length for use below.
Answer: 200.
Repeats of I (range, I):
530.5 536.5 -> 195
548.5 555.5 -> 233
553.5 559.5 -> 211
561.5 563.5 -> 207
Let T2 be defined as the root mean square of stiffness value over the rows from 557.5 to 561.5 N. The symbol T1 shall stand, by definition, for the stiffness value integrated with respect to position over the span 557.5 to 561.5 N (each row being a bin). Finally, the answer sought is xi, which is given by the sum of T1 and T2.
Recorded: 1019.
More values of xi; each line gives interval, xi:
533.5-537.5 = 1021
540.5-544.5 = 1140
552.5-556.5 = 1087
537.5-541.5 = 1139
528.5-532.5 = 913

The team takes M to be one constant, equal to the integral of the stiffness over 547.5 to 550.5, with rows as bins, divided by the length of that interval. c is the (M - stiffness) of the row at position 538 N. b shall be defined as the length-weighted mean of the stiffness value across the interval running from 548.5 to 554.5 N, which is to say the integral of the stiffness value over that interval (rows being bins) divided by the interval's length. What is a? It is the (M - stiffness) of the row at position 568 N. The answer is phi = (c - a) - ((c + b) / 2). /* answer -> -151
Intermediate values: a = 36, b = 236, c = 5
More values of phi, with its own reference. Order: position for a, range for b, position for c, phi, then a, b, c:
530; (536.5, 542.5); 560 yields -153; 53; 227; 27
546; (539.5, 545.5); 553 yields -89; -20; 231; 13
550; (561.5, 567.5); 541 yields -99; 1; 206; 10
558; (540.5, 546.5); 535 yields -125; 24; 236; 34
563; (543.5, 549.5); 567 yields -148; 41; 242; 28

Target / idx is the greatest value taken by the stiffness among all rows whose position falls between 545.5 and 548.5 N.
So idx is 254.9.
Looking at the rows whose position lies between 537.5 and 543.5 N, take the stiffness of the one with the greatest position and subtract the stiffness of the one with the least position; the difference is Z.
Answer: -15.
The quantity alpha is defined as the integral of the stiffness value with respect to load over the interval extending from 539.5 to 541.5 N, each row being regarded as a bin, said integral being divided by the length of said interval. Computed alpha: 226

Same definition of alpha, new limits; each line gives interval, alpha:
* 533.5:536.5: 201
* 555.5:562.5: 207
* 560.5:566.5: 204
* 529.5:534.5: 190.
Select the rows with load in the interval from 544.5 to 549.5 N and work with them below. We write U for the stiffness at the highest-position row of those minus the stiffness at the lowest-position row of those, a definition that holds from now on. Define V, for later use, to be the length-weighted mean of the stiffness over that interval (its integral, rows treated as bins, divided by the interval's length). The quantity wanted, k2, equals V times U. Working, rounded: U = -13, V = 243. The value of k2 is -3212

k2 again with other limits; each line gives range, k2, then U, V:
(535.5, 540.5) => 5070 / 23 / 220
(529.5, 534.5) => 3421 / 18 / 190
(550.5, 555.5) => -9162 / -39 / 233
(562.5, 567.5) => 2582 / 13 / 203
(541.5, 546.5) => 4611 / 19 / 238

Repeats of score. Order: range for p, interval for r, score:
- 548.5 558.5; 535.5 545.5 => -2.2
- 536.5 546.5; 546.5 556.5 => -4.0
